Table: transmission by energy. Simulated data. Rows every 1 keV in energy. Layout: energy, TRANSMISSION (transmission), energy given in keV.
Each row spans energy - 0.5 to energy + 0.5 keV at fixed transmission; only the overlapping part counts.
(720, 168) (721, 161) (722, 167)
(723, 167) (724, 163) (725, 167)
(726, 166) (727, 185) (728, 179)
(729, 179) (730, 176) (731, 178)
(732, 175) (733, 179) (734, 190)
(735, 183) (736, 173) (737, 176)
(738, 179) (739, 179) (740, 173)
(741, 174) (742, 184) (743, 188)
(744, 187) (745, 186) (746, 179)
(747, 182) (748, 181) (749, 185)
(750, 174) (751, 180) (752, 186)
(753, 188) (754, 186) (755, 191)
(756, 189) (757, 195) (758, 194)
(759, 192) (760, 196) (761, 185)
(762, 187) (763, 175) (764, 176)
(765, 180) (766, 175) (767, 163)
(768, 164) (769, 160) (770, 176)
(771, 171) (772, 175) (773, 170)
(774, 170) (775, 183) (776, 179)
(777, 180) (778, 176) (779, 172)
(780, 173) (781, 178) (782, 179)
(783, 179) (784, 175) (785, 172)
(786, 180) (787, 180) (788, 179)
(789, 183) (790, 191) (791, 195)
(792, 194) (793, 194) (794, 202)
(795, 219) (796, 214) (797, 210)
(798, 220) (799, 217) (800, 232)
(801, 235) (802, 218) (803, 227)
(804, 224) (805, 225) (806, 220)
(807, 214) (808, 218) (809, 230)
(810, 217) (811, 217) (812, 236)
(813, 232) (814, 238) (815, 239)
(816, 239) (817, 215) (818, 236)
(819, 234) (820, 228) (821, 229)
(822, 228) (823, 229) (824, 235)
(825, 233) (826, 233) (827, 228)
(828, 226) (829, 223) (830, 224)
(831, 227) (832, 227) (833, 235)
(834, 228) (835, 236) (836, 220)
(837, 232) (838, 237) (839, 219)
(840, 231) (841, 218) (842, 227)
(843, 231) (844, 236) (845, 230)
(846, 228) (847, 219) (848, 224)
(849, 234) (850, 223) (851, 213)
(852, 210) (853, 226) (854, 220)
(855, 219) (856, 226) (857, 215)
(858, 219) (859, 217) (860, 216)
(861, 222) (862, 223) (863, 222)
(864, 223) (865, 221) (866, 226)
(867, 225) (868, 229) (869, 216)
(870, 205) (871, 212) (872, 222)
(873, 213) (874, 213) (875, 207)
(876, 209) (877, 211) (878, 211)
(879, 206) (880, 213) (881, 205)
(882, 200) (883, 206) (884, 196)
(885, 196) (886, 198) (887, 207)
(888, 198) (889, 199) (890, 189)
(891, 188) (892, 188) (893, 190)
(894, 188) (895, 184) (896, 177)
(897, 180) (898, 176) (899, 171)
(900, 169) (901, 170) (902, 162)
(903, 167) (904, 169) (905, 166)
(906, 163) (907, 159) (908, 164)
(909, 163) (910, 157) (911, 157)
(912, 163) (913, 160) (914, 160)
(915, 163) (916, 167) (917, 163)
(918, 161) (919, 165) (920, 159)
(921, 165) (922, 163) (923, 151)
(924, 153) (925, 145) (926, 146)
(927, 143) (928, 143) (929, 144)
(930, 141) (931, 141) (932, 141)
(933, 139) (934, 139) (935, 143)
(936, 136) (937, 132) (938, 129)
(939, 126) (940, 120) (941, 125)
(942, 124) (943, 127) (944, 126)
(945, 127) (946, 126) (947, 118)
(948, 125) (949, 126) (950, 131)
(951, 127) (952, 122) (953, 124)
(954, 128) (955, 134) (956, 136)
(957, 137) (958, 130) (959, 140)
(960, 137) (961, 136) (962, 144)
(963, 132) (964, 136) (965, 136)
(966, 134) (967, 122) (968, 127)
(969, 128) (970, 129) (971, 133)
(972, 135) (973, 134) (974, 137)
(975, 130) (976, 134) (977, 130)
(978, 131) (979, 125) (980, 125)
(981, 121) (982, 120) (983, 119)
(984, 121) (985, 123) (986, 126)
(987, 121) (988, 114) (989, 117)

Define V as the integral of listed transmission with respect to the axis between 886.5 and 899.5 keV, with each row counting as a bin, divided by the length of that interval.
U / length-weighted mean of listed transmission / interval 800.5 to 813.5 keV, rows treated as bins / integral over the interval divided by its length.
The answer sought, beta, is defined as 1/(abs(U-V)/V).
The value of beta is 5.1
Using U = 224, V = 187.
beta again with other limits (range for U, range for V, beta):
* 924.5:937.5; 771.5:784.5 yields 5.0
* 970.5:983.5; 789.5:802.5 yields 2.6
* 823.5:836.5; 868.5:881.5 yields 11.8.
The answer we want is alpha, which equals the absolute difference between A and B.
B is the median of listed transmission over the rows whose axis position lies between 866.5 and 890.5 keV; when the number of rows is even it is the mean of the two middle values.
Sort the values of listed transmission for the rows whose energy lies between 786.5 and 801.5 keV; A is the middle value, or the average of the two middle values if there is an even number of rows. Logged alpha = 5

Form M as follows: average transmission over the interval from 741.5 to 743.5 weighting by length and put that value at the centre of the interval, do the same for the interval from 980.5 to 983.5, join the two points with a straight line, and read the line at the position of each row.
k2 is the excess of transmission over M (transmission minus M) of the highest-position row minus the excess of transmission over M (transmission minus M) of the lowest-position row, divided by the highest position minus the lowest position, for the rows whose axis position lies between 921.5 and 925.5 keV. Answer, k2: -6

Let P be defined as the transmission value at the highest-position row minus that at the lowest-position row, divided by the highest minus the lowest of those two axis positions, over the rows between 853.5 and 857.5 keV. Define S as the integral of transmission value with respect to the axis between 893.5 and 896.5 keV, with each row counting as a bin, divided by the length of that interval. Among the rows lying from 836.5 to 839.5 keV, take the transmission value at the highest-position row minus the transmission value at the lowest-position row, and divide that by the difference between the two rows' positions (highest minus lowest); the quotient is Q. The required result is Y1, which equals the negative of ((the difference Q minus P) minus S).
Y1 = 188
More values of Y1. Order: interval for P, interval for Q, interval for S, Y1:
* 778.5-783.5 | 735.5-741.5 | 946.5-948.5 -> 123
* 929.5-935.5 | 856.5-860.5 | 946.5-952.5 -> 125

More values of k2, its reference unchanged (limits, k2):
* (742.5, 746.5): -3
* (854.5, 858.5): 0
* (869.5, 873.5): 3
